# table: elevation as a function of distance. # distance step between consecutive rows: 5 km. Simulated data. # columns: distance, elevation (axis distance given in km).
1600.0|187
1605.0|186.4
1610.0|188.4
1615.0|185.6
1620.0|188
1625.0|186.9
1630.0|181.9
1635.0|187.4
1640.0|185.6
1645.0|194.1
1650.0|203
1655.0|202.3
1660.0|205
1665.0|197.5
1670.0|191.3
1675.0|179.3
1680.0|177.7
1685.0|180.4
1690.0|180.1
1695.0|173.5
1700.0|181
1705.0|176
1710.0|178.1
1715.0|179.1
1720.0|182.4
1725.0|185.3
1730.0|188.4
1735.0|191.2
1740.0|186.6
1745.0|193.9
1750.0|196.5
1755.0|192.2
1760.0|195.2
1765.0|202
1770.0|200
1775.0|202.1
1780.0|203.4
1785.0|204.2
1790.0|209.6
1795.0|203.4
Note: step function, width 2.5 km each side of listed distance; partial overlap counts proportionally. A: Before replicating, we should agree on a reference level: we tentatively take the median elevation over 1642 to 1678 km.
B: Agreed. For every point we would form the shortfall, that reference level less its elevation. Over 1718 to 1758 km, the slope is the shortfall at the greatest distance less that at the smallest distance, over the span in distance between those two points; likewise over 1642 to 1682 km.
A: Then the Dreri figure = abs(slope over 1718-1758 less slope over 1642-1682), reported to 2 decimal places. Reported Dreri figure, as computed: 0.75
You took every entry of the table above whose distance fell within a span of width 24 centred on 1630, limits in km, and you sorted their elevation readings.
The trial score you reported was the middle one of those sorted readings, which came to 187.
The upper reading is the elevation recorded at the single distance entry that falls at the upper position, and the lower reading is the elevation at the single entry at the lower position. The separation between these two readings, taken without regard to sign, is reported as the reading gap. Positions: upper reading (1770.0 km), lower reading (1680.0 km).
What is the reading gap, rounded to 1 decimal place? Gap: 22.3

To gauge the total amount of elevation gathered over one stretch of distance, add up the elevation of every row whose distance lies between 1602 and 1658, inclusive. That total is 2090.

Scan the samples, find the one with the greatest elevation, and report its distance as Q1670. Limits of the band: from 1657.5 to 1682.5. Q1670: 1660.0 km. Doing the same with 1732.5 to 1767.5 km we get 1765.0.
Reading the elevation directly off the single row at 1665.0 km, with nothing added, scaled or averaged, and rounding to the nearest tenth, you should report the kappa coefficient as 197.5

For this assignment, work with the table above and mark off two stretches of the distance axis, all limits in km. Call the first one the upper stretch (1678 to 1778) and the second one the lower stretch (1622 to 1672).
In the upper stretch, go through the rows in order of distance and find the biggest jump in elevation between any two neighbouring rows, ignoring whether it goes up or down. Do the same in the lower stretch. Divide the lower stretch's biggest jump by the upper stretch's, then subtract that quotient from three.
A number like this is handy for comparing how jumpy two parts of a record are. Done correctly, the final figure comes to 1.81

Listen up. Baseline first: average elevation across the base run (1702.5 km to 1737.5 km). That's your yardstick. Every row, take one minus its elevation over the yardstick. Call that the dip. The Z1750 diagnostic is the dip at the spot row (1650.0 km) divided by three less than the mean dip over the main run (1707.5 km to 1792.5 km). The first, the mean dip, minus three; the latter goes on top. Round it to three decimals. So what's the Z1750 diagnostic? 0.036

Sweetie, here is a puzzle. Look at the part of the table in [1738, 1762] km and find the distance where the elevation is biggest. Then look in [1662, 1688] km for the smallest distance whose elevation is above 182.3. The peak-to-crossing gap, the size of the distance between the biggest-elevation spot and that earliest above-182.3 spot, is 85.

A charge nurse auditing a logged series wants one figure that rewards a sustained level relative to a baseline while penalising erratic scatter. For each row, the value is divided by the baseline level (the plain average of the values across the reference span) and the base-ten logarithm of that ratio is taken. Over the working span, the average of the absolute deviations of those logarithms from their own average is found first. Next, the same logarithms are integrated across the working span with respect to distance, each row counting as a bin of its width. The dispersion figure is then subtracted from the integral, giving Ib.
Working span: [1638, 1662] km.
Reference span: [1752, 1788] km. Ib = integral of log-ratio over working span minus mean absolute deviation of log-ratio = -0.1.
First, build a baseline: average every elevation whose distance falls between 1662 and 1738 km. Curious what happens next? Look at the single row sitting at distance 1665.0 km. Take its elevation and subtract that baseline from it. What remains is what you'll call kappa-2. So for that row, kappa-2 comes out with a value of 15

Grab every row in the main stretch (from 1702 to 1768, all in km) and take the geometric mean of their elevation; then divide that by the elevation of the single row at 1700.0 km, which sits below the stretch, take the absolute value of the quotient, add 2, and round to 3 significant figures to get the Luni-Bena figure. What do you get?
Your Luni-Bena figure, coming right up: 3.04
